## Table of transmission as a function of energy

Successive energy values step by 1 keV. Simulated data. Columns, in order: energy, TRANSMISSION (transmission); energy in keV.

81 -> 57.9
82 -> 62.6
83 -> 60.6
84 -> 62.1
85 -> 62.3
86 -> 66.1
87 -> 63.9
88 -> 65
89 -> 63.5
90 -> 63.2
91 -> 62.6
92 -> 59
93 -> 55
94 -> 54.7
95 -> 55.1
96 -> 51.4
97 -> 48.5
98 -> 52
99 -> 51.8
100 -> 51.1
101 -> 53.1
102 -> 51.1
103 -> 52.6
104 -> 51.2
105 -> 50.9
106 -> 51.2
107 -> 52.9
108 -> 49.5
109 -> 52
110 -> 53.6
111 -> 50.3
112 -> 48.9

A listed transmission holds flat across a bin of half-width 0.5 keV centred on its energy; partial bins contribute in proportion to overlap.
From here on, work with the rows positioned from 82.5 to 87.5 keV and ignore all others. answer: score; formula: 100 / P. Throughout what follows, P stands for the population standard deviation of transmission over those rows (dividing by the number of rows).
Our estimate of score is 53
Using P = 1.9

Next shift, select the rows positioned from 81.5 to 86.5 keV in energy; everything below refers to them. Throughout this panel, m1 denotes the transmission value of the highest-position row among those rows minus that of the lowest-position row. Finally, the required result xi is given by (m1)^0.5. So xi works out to 1.9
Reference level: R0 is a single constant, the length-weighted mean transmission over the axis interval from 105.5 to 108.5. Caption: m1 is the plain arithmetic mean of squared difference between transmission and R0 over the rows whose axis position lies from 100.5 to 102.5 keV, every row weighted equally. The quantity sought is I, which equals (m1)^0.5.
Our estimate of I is 1.3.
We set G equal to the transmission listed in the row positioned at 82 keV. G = 62.6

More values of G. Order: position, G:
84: 62.1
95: 55.1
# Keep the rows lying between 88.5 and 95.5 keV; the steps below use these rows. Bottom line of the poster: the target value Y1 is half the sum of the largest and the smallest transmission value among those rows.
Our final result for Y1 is 59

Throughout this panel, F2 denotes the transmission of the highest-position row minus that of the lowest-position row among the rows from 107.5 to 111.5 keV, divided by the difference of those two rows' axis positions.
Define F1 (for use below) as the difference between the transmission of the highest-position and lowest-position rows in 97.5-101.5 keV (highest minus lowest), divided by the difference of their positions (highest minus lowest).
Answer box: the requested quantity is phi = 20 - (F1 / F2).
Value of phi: 18.6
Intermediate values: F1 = 0.4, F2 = 0.3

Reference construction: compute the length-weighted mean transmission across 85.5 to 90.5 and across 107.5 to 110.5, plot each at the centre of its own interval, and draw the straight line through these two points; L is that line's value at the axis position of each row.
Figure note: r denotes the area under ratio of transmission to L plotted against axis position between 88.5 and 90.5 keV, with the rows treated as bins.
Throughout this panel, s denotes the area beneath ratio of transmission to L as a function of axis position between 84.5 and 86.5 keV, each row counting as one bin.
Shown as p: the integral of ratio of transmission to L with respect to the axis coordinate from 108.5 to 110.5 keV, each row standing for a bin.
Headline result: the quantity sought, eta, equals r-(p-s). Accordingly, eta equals 1.89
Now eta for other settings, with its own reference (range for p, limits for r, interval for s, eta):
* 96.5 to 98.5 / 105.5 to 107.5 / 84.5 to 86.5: 2.19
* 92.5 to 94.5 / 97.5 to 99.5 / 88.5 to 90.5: 1.99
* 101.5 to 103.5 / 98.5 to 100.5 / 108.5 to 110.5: 1.98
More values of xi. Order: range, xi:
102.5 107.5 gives 0.5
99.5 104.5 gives 0.3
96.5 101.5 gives 2.1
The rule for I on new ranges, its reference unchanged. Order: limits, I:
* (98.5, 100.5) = 0.4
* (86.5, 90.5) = 12.7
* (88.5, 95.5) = 8.7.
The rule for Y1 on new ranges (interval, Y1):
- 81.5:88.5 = 63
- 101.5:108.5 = 51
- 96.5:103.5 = 51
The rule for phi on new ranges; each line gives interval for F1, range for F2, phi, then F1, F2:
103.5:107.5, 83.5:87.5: 19.1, 0.6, 0.6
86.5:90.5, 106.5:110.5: 21.0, -0.2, 0.2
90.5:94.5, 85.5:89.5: 17.0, -2.6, -0.9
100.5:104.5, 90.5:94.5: 19.8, -0.6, -2.6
